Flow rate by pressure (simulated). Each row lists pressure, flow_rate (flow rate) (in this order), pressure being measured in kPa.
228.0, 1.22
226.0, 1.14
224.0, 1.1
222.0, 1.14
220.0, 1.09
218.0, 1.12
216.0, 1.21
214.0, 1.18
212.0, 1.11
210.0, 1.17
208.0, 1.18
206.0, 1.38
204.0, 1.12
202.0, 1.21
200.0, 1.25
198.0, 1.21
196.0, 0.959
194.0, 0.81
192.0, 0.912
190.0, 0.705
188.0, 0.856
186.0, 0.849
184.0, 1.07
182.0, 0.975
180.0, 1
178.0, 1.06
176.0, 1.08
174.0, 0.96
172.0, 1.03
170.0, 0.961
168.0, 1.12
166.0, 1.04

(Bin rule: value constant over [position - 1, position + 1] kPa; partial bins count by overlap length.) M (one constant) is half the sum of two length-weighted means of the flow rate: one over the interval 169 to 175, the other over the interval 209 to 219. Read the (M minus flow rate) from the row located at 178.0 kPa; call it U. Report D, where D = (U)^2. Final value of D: 0.000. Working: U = 0.01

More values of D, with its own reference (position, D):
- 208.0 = 0.012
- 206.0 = 0.096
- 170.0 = 0.012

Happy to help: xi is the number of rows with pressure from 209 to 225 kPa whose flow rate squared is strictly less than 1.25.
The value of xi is 3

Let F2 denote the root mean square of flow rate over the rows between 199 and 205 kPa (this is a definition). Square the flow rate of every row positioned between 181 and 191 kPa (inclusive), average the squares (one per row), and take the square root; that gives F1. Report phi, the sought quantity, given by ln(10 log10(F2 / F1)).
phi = 0.21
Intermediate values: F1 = 0.900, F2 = 1.19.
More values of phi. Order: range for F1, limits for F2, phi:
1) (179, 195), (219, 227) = -0.08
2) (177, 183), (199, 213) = -0.27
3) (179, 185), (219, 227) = -0.88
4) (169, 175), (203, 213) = -0.17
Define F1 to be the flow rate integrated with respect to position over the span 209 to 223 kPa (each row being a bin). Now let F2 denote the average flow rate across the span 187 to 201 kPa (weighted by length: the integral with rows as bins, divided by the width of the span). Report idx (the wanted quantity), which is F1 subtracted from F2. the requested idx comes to -15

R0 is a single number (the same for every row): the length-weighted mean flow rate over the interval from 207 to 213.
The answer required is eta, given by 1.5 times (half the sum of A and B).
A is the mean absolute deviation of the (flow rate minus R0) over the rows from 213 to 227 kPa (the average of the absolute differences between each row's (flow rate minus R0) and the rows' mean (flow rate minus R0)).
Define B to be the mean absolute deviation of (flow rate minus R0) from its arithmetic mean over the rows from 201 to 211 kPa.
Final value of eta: 0.074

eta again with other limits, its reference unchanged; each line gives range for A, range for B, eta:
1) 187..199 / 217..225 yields 0.102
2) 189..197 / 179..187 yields 0.113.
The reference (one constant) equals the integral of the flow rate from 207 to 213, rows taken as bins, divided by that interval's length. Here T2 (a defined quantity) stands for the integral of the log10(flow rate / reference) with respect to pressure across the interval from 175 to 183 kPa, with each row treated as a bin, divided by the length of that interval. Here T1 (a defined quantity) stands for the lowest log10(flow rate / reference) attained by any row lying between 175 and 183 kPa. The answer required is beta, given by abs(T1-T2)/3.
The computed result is 0.008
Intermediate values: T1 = -0.07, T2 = -0.05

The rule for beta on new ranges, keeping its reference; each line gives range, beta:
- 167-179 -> 0.011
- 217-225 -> 0.003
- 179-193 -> 0.036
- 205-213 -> 0.012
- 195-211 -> 0.030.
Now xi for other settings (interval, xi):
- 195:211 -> 1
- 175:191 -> 8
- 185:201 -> 6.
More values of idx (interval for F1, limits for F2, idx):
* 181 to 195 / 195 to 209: -11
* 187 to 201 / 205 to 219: -12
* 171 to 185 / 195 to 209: -13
